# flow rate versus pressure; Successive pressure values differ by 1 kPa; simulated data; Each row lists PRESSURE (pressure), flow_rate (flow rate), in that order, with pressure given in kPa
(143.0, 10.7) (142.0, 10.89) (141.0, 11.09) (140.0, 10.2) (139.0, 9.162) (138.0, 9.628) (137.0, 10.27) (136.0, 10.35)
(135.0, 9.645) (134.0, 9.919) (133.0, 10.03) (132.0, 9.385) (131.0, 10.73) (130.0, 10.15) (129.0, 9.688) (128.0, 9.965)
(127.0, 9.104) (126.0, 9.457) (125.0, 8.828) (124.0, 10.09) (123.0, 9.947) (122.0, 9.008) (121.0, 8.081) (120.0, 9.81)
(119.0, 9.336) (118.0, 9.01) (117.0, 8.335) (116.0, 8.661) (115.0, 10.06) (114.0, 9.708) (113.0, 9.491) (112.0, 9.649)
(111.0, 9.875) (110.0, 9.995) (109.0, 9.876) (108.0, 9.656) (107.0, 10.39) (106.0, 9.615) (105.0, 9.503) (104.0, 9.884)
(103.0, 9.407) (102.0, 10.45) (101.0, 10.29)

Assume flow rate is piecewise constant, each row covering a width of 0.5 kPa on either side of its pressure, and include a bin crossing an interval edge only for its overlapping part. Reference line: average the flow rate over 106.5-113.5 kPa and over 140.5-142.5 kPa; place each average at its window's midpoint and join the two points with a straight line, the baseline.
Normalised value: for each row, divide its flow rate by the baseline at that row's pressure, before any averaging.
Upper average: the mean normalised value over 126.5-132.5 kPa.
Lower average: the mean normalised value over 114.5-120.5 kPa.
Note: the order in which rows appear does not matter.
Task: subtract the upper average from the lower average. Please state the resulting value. -0.02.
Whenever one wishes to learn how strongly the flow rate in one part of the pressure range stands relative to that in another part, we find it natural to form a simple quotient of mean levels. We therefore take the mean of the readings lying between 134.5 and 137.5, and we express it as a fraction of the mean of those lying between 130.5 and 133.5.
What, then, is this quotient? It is 1.00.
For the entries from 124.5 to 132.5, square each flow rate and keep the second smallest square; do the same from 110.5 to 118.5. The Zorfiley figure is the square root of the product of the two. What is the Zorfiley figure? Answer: 78.8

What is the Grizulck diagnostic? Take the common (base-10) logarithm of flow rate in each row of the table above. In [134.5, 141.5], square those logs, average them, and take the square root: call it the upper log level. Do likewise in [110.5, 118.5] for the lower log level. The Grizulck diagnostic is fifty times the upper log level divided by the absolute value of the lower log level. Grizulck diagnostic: 51.6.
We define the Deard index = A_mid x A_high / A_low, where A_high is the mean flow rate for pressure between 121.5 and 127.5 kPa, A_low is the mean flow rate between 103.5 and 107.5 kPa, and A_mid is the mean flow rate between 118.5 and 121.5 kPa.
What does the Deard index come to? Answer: 8.7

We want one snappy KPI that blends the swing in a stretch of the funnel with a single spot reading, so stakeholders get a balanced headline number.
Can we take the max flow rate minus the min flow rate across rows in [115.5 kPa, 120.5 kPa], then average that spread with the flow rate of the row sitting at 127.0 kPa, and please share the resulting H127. 5.29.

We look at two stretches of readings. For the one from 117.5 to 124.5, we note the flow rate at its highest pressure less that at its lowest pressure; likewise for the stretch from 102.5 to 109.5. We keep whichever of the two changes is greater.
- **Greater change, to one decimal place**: 1.1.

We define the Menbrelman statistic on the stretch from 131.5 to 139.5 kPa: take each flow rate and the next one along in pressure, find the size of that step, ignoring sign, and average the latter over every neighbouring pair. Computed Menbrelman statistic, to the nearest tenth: 0.4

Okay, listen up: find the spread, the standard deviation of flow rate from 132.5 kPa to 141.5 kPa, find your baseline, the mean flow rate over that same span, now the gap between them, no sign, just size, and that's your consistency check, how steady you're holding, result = 9.5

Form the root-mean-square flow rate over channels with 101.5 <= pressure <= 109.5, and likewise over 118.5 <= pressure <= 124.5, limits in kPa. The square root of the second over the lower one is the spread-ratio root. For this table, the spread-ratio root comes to 0.977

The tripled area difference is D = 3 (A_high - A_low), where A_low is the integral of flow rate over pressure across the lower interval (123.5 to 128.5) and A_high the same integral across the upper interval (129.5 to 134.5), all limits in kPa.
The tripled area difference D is 8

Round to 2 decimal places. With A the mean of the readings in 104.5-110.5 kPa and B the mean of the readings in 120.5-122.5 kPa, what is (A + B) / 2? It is 9.19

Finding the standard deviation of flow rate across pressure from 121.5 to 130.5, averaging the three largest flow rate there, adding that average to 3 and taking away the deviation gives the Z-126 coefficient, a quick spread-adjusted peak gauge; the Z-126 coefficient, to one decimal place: 12.6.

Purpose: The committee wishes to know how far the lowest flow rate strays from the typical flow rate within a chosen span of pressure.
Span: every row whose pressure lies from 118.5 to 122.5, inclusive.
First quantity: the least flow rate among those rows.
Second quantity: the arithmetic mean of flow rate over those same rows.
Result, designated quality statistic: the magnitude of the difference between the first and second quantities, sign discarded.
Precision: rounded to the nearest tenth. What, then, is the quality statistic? 1.0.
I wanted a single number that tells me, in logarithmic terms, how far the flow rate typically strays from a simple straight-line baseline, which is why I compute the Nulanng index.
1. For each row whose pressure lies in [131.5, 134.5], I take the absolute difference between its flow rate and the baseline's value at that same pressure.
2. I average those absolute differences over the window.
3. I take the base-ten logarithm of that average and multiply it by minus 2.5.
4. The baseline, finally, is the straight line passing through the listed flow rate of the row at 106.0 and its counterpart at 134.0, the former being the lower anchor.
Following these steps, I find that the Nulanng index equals 1.7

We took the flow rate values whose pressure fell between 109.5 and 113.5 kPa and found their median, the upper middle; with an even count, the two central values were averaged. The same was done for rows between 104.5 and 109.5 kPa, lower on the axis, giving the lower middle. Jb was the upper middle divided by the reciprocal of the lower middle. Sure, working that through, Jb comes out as 94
